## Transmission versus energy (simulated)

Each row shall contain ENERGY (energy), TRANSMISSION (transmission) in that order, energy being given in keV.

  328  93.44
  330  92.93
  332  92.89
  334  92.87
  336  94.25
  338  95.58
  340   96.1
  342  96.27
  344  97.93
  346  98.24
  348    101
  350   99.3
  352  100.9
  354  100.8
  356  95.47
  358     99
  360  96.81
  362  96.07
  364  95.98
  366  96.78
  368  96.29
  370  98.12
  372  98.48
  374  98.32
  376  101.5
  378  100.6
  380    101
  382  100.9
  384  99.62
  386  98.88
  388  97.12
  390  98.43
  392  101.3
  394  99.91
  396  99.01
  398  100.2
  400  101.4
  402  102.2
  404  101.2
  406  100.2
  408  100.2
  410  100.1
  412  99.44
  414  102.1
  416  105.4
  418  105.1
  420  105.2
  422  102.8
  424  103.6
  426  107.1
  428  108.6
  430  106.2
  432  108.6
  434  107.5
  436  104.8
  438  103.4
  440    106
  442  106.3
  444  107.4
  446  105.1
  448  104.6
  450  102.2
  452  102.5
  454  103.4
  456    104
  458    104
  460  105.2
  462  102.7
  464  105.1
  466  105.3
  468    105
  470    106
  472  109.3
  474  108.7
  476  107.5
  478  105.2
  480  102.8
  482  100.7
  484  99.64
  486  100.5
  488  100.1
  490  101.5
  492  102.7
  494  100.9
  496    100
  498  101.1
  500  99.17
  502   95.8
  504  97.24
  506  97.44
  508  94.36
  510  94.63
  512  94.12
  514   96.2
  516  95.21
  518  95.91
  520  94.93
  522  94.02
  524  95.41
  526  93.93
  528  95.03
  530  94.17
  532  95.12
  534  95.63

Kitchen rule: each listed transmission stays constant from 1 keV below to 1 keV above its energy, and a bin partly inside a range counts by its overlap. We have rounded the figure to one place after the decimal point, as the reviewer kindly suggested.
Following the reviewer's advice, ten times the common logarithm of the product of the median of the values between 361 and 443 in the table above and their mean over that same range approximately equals 40.1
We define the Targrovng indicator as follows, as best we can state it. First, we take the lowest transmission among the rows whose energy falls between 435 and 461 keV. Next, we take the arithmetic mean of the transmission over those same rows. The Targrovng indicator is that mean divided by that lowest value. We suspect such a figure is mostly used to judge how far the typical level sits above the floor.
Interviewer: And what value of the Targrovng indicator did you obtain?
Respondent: 1.02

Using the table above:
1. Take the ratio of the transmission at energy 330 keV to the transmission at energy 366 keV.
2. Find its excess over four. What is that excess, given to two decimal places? -3.04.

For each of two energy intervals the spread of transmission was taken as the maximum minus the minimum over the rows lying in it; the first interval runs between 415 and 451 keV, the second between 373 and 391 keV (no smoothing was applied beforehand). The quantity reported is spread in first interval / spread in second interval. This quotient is 1.5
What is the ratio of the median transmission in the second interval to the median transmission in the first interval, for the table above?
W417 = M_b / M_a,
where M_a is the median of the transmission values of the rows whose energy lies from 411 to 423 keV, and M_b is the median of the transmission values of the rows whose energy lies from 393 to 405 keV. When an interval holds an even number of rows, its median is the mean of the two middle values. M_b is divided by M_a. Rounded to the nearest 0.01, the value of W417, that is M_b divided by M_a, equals 0.97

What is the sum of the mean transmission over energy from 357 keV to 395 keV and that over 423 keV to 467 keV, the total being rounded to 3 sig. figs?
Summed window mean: 204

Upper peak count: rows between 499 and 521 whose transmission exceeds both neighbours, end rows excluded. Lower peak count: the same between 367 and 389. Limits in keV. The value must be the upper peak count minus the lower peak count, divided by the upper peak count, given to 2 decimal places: 0.25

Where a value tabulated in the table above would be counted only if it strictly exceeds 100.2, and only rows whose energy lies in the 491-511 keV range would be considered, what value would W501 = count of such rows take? 3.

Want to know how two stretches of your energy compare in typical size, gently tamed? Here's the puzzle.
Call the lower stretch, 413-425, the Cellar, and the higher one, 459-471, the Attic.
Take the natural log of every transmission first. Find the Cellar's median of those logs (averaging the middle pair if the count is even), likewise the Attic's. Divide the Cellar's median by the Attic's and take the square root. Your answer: 1.00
